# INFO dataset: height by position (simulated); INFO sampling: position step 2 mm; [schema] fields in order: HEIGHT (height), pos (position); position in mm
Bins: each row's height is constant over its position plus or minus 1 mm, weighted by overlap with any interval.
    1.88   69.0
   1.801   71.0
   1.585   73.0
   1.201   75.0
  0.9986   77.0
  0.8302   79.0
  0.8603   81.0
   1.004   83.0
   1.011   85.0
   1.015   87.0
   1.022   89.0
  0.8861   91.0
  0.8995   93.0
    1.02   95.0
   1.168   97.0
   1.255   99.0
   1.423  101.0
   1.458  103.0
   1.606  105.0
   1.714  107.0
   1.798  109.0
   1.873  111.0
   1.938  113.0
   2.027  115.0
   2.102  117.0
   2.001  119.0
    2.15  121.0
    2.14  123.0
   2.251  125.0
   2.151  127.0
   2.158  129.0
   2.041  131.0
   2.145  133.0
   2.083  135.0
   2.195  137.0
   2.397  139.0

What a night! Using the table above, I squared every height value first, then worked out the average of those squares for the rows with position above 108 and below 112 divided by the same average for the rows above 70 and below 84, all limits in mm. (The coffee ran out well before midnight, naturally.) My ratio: 2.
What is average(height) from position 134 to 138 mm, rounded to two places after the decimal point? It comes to 2.14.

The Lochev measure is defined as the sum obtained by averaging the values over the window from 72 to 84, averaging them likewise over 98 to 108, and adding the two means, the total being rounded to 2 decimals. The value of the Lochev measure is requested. 2.57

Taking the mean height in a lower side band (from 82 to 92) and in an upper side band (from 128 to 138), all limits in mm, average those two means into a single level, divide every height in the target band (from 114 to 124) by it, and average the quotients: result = 1.3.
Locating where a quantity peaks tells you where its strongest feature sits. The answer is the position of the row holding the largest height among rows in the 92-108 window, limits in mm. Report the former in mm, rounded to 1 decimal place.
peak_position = 107.0 mm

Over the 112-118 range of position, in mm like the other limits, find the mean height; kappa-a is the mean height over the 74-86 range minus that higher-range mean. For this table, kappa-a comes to -1.0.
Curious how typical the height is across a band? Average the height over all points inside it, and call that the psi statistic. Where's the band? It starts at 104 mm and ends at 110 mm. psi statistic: 1.7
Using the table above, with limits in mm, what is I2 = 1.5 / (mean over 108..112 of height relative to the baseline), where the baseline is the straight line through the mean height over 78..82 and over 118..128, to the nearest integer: 17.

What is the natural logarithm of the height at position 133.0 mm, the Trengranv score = 0.8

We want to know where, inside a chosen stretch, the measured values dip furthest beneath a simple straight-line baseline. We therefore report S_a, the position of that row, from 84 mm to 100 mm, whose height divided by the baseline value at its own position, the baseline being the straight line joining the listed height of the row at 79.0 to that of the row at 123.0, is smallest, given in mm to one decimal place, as 93.0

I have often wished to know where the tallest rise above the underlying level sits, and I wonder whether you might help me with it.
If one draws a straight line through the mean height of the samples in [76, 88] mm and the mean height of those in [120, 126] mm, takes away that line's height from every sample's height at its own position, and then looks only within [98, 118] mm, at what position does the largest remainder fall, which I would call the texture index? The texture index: 117.0 mm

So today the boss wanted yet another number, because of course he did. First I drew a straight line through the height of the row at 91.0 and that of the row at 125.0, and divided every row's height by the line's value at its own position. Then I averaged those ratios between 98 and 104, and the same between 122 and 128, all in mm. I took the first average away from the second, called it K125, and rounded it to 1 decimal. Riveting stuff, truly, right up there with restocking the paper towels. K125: -0.1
